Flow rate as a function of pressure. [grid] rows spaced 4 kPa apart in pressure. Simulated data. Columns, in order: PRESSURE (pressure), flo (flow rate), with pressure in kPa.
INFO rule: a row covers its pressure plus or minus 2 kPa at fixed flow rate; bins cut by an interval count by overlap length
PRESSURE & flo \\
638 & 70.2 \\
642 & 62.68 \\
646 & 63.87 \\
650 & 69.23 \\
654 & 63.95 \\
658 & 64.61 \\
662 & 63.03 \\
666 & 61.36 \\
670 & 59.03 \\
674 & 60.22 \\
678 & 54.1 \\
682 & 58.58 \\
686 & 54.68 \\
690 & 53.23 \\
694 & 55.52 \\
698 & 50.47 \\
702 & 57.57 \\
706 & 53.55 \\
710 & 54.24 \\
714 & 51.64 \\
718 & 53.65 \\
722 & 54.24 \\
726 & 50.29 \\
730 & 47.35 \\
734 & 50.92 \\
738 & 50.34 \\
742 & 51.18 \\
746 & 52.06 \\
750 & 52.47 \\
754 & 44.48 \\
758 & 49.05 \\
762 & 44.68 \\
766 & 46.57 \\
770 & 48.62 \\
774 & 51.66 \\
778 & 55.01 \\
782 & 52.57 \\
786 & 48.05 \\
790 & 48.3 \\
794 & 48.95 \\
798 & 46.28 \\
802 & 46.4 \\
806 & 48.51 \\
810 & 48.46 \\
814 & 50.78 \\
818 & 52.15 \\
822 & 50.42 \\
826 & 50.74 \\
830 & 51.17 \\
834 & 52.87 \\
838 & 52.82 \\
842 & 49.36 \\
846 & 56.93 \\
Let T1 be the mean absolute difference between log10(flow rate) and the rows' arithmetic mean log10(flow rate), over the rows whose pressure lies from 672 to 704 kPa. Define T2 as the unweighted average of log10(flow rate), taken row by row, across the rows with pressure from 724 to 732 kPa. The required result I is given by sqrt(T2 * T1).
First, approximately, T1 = 0.019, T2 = 1.69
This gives 0.18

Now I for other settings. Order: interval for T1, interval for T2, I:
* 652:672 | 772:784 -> 0.15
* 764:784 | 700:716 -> 0.20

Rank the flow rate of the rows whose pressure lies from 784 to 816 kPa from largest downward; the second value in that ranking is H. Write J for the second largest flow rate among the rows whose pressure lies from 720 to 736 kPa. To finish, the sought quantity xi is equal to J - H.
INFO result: 2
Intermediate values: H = 48.95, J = 50.92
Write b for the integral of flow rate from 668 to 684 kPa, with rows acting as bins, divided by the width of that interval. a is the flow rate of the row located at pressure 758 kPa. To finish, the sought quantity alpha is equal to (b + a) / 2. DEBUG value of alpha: 54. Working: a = 49.05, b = 58.0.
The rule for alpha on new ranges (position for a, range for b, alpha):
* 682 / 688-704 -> 56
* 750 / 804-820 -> 51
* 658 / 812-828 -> 58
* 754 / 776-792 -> 48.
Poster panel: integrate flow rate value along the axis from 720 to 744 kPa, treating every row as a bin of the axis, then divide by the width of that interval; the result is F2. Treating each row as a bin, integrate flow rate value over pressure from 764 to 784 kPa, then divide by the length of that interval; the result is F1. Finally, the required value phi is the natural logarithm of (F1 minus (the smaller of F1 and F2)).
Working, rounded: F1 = 51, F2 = 50.7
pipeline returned -1.80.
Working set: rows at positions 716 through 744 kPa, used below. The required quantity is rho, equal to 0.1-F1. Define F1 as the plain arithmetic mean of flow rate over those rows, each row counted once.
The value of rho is -51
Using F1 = 51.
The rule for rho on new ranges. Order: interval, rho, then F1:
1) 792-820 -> -49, 49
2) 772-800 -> -50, 50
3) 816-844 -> -51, 51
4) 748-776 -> -48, 48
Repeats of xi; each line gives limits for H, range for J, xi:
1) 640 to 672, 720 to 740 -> -14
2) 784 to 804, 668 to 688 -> 11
